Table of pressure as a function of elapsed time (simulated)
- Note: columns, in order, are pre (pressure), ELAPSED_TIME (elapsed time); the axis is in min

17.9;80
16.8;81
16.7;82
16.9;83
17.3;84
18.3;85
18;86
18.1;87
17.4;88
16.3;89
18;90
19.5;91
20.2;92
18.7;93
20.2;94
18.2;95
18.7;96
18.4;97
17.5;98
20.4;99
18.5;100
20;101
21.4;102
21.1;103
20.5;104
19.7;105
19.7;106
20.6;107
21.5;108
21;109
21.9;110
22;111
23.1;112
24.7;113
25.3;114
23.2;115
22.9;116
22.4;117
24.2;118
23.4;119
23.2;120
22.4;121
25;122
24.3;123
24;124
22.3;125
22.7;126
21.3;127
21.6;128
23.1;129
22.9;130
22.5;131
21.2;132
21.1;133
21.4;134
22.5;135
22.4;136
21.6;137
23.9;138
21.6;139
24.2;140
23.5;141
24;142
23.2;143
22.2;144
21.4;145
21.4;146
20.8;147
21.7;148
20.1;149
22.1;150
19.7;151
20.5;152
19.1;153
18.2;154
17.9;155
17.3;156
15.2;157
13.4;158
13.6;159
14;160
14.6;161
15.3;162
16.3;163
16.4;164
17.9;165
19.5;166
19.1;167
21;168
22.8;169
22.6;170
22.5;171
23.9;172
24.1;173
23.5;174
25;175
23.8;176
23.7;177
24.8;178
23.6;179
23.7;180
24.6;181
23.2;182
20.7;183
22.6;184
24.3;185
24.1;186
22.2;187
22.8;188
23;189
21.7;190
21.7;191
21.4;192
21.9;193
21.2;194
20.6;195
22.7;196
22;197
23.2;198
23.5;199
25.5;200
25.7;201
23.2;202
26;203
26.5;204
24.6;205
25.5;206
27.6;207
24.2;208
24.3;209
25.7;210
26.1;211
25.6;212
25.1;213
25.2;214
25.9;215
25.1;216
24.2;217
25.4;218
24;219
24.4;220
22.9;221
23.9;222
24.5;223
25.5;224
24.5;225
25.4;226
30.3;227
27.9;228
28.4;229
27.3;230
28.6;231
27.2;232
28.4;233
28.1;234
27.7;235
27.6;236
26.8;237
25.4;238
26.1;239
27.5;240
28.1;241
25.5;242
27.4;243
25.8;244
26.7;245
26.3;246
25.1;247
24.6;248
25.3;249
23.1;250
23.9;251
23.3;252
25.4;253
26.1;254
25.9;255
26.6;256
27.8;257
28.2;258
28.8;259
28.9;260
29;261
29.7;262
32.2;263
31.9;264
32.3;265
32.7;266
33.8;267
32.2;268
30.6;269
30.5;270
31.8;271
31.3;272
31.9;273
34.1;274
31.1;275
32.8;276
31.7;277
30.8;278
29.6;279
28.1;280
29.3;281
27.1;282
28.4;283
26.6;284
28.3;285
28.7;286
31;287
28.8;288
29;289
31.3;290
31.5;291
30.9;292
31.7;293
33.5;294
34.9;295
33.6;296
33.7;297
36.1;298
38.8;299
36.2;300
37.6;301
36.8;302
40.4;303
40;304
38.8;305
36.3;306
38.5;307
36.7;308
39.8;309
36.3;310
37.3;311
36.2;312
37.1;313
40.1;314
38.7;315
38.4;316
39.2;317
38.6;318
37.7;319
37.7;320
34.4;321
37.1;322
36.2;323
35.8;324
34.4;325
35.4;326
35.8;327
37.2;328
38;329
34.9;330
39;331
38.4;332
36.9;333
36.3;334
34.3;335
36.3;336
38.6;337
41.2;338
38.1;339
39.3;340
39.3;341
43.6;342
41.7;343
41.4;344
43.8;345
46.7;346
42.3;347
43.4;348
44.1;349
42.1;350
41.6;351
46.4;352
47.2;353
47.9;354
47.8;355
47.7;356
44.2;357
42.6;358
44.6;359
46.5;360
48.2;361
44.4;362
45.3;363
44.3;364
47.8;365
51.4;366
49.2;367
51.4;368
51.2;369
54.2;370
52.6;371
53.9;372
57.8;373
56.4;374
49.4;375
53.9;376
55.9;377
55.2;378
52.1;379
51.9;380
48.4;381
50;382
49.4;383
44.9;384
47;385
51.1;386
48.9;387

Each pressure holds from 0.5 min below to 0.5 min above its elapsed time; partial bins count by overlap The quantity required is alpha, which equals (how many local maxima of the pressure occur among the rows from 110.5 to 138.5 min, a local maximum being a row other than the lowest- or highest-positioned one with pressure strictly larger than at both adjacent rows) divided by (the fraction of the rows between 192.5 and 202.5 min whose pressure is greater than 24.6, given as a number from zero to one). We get 30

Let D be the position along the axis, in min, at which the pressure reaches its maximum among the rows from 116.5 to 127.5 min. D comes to 122 min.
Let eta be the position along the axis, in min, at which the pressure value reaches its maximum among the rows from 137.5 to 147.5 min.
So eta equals 140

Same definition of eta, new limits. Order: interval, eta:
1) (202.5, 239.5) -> 227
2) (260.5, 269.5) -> 267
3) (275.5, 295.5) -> 295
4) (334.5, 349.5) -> 346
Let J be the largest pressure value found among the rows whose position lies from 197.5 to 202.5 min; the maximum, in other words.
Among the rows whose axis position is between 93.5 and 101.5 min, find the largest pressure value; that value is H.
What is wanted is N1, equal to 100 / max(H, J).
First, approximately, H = 20.4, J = 25.7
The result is 3.9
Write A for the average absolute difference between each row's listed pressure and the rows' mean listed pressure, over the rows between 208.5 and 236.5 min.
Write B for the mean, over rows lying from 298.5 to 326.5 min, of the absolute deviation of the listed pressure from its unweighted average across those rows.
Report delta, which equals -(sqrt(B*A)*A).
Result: -2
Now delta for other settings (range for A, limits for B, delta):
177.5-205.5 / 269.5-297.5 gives -2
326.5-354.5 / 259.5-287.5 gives -7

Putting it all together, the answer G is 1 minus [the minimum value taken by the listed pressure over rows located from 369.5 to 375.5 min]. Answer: -48.4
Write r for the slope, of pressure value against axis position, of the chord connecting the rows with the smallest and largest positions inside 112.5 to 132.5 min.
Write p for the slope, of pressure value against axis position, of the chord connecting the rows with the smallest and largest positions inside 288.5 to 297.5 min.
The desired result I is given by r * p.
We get -0.11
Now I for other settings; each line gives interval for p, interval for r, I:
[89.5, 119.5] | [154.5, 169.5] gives 0.07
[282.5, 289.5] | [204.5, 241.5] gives 0.01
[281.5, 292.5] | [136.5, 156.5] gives -0.09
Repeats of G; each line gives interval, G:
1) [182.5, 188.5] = -19.7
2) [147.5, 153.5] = -18.1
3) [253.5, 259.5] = -24.9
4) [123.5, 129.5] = -20.3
